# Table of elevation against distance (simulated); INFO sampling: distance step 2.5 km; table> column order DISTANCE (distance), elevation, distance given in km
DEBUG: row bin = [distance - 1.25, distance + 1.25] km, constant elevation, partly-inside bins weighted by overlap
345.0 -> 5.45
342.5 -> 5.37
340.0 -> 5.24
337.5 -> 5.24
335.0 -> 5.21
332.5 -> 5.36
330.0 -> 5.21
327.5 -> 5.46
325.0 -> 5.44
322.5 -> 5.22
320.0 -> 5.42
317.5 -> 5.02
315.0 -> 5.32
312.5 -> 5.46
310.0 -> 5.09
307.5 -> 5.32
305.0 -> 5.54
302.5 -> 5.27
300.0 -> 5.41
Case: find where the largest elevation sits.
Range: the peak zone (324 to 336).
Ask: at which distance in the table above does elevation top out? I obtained 327.5 km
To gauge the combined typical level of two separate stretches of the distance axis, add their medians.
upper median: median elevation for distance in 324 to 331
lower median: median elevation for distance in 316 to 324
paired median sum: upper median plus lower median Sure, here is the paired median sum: 10.66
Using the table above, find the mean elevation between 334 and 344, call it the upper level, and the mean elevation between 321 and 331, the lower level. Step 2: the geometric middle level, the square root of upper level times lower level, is 5.30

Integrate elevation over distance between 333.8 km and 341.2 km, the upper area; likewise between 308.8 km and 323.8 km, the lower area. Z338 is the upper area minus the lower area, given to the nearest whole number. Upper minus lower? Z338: -40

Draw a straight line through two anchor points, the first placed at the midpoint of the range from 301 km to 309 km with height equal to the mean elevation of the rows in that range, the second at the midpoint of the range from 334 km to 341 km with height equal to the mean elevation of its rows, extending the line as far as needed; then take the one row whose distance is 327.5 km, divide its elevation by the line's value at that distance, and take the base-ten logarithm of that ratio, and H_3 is 0.015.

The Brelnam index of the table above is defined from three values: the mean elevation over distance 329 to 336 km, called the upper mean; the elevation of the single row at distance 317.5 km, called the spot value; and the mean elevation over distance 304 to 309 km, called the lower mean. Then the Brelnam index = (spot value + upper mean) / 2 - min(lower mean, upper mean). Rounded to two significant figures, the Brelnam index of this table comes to -0.12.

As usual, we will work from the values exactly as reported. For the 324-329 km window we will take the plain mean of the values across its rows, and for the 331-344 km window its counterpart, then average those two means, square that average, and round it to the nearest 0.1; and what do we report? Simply 28.8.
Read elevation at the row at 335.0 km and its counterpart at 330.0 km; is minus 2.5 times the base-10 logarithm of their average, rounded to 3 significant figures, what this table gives -1.79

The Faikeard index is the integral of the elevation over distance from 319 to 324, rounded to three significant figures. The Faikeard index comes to 26.6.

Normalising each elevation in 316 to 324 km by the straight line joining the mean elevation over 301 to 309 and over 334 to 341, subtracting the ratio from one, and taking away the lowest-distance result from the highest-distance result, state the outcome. -0.04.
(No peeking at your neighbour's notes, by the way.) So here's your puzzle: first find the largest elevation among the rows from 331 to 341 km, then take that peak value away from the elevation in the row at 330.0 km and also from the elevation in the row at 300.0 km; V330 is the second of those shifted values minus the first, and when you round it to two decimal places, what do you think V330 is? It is 0.20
